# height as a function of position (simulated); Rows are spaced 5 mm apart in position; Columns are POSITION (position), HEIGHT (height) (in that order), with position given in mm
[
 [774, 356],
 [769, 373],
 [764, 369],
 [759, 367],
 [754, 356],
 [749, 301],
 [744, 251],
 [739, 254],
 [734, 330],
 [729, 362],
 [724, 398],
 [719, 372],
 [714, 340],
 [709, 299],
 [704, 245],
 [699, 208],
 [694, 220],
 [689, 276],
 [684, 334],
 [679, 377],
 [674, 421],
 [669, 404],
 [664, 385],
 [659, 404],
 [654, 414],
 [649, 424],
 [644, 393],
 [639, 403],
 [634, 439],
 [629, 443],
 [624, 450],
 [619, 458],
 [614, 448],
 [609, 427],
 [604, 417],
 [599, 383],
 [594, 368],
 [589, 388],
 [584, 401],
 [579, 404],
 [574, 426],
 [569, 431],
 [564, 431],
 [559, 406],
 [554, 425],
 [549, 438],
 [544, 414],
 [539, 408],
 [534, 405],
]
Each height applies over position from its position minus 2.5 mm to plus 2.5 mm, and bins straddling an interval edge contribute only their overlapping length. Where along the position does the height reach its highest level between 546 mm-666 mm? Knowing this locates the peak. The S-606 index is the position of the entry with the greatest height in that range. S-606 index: 619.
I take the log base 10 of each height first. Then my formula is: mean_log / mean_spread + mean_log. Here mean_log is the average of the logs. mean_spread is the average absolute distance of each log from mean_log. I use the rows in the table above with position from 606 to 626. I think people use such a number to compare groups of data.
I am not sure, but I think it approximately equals 289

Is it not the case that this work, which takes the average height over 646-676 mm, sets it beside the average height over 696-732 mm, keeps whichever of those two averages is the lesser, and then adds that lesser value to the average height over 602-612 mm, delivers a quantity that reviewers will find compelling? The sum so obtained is 740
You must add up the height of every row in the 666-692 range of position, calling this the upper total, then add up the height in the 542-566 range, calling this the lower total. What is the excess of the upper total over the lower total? -302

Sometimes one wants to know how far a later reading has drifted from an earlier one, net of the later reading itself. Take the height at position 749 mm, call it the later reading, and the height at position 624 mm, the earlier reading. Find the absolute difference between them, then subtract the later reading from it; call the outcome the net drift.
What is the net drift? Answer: -152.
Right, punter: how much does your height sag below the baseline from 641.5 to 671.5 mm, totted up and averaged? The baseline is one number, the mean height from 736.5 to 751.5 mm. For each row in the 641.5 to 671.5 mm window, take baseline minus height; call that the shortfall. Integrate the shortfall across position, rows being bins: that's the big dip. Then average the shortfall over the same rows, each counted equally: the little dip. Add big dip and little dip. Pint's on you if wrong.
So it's -4195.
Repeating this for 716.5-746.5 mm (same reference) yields -1834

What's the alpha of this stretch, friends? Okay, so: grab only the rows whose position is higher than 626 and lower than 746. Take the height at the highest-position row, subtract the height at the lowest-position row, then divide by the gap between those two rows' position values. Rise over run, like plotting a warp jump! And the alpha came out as -1.7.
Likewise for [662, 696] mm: -5.5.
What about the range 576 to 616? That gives 1.3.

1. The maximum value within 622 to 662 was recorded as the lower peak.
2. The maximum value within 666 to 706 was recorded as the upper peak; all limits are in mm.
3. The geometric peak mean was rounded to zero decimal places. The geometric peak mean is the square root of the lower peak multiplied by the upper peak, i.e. 435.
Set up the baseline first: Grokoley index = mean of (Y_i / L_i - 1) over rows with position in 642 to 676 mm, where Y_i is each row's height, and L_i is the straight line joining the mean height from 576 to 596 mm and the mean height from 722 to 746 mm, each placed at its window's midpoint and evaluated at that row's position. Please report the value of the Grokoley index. 0.14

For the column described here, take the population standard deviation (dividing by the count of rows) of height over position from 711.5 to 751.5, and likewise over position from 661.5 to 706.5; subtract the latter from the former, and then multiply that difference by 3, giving -84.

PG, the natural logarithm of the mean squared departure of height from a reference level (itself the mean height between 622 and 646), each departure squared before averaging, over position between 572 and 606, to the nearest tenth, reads 7.0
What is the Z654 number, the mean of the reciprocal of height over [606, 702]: 0.0027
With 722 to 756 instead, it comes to 0.0032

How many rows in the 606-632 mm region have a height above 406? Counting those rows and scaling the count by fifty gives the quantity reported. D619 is 250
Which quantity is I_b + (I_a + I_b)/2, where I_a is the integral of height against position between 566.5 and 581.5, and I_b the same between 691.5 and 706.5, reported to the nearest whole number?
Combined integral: 8200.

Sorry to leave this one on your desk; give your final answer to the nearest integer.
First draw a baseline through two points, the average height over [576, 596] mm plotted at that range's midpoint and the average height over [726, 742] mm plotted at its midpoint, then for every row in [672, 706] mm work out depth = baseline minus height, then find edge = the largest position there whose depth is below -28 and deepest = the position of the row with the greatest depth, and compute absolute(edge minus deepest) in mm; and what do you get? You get 20 mm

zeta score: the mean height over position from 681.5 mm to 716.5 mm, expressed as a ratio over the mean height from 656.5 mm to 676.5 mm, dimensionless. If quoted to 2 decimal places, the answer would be 0.68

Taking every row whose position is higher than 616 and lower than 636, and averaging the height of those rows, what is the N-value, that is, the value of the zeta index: 448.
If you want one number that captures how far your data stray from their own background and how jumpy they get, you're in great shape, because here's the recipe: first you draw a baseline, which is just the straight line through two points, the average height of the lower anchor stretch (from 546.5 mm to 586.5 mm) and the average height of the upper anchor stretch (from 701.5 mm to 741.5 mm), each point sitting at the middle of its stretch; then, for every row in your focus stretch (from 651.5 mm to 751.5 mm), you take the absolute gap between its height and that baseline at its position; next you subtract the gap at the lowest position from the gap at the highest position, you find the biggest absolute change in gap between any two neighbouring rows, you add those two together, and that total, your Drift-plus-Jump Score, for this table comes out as 17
